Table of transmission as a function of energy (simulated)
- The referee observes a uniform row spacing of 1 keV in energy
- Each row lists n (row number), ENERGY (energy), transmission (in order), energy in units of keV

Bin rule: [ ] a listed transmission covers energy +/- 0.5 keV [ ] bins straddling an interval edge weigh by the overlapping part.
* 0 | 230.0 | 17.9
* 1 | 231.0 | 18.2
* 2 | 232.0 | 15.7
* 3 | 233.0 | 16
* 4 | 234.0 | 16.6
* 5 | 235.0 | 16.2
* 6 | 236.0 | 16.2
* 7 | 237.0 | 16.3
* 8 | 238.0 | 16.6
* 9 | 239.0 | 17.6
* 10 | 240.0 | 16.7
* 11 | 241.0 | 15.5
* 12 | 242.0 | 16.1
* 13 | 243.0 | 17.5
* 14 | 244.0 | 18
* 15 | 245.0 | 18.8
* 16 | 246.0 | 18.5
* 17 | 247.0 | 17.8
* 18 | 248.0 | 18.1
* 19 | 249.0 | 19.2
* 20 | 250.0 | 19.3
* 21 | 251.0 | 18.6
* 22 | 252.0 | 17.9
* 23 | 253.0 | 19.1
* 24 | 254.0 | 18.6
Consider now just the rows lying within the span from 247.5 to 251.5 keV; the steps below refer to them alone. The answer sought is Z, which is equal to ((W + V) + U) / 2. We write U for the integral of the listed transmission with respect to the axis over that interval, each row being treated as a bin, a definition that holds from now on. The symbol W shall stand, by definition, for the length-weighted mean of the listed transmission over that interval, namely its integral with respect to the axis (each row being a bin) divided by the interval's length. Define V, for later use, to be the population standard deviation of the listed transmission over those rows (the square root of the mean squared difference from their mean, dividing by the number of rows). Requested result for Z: 47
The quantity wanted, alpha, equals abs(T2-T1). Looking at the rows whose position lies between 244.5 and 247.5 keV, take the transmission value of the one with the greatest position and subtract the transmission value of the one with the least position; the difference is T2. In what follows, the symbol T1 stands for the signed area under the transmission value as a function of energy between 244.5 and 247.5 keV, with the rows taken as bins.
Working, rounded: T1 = 55.1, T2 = -1.0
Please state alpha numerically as 56.1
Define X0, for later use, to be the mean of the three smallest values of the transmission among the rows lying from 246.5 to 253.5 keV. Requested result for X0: 17.9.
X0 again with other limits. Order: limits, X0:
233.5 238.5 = 16.2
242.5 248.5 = 17.8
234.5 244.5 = 15.9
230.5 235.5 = 16.0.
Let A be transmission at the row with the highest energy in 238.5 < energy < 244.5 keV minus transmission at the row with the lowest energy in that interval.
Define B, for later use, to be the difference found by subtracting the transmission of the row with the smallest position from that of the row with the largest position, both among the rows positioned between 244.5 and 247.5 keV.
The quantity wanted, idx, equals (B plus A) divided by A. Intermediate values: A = 0.4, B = -1.0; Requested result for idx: -1.5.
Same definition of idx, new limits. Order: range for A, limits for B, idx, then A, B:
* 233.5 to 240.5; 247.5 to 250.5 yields 13.0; 0.1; 1.2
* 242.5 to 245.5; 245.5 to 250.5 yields 1.6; 1.3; 0.8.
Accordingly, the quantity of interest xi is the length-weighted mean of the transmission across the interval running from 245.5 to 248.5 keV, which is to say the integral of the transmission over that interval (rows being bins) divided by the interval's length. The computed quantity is 18.1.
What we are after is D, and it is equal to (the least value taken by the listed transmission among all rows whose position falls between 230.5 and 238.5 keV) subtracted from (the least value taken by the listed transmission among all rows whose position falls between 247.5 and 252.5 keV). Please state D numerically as 2.2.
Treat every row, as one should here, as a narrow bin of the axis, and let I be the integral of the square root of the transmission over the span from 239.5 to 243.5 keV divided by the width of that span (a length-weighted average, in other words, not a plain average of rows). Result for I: 4.05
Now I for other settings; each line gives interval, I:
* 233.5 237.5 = 4.04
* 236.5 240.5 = 4.10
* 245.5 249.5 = 4.29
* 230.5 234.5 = 4.08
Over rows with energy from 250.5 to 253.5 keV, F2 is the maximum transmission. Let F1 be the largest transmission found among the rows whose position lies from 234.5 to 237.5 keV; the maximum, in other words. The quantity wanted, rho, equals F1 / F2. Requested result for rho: 0.85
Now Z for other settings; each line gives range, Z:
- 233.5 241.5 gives 74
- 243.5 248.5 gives 55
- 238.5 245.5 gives 69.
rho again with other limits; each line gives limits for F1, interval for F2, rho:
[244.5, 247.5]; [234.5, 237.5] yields 1.15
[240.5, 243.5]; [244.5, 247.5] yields 0.93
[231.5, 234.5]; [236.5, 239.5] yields 0.94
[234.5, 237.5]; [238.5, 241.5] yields 0.93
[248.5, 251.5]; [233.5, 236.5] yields 1.16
